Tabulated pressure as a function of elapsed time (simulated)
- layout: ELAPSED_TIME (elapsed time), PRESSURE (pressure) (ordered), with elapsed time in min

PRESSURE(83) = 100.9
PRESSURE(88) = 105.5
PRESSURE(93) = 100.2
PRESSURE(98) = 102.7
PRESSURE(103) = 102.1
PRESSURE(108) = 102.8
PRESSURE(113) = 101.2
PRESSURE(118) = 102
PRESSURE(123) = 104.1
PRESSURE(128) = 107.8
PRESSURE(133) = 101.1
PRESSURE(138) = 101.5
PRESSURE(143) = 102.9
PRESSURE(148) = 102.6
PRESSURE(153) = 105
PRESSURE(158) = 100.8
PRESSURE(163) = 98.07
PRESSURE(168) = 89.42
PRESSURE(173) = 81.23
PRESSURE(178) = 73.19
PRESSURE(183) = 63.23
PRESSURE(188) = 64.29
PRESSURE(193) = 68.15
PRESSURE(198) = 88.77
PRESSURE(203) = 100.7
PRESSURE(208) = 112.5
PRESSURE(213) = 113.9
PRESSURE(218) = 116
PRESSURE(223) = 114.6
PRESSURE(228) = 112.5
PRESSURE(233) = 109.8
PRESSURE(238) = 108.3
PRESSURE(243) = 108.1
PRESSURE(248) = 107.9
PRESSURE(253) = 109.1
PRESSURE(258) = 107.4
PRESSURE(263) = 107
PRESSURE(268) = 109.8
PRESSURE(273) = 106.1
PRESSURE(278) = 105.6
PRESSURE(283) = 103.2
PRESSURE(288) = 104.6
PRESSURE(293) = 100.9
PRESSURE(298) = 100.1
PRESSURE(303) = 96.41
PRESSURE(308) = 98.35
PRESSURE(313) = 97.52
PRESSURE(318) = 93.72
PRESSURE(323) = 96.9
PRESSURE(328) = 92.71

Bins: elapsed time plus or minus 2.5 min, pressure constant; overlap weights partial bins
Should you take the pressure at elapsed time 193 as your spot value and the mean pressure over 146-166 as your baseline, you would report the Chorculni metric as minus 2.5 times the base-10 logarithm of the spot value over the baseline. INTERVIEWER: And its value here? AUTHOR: 0.43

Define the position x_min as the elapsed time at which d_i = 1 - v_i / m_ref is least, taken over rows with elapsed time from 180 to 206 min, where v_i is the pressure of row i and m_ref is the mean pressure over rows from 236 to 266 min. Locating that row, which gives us 203 min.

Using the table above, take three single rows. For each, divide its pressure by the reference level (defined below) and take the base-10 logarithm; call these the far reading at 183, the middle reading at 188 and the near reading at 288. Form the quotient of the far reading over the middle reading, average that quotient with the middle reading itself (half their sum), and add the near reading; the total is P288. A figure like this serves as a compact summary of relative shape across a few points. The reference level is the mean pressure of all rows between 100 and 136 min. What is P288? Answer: 0.42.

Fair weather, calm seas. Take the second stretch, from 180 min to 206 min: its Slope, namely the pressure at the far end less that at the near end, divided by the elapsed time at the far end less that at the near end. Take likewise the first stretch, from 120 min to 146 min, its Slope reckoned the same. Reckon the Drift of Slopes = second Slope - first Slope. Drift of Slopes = 1.9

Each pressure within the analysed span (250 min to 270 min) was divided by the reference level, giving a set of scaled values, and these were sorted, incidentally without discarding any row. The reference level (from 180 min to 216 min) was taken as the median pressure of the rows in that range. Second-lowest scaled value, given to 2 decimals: 1.21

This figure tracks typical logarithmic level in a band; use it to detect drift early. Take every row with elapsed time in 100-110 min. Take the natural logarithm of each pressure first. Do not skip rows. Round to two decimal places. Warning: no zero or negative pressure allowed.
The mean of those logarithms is 4.63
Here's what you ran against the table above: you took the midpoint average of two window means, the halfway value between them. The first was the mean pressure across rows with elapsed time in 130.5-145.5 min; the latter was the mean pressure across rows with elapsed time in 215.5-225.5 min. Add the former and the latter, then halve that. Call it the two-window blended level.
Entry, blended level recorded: 109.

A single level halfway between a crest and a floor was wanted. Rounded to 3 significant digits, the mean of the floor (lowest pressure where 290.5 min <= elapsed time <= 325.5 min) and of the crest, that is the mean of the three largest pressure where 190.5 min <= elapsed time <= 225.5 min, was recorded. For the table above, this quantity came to 104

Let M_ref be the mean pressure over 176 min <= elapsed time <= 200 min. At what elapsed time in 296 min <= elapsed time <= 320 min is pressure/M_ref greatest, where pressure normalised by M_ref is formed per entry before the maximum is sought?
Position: 298 min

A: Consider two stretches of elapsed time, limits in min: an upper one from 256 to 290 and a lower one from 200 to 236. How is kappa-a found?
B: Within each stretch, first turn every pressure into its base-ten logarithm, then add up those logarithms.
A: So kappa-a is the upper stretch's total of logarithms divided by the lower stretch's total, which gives 0.99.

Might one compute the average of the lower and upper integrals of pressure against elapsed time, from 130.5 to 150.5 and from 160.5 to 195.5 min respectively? 2364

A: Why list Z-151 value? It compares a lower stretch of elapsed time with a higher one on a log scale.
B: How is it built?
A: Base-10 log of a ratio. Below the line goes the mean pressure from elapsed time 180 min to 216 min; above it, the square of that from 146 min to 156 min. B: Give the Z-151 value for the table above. 2.09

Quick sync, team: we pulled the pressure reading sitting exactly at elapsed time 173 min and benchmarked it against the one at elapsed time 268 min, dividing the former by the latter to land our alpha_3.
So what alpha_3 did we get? 0.74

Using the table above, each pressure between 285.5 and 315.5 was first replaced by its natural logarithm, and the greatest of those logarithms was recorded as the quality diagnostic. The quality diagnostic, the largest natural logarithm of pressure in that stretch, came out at 4.65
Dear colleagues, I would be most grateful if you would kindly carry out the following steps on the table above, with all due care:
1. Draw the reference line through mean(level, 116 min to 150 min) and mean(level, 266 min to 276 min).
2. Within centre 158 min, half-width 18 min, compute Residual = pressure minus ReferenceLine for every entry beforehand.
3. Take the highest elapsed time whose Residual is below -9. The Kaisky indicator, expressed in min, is 173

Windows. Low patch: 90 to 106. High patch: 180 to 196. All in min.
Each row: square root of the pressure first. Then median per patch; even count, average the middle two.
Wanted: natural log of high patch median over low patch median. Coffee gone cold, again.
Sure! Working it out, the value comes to -0.23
